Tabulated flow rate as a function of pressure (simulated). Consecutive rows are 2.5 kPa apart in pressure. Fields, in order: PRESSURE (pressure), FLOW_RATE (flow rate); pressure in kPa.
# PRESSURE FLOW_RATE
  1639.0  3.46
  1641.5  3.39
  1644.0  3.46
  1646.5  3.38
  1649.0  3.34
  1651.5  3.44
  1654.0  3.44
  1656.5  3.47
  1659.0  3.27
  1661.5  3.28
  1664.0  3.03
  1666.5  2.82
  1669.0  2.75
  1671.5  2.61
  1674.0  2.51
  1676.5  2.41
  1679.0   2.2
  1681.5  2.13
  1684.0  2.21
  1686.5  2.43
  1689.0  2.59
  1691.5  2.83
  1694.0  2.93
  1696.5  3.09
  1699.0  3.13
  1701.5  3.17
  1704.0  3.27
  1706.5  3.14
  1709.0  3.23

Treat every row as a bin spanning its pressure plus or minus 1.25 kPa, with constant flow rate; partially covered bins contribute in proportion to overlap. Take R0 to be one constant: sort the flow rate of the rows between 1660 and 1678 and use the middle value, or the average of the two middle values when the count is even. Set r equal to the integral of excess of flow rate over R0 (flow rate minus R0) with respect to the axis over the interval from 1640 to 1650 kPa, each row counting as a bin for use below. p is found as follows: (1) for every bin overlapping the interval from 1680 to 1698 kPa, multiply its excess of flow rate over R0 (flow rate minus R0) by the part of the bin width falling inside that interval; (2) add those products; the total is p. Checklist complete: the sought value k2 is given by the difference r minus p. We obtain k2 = 9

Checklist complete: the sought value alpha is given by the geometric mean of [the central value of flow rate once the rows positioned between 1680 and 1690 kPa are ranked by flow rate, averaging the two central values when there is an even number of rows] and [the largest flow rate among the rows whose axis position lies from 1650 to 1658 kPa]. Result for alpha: 2.84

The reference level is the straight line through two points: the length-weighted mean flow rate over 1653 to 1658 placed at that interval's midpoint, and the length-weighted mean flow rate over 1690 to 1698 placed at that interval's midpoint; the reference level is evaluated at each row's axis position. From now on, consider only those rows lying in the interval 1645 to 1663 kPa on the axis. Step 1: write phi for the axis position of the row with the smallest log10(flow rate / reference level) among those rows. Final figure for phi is 1649.0 kPa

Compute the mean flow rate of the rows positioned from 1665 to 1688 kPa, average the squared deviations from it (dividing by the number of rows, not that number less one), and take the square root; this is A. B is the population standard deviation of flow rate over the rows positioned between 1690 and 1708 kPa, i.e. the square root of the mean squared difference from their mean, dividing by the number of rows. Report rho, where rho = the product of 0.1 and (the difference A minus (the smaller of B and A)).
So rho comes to 0.0092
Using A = 0.23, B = 0.139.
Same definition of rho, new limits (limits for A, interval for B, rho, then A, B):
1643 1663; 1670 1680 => 0.0000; 0.08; 0.152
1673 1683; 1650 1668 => 0.0000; 0.15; 0.225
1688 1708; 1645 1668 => 0.0004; 0.21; 0.204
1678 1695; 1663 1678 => 0.0091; 0.30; 0.205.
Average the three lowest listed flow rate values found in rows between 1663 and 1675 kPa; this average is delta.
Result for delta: 2.6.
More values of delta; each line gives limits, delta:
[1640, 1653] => 3.4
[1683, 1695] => 2.4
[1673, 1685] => 2.2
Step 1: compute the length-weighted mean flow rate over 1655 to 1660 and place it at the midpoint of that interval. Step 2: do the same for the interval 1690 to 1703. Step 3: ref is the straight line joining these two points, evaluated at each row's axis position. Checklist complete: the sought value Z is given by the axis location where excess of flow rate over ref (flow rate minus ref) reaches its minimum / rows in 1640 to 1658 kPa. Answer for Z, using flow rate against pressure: 1641.5 kPa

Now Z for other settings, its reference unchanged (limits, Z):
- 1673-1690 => 1681.5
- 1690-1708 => 1691.5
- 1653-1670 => 1669.0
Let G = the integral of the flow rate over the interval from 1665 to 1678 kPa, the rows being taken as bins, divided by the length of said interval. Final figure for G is 2.62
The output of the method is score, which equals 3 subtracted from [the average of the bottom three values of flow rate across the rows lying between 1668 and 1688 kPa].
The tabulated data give -0.82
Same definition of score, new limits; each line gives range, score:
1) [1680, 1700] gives -0.74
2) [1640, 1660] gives 0.33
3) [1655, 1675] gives -0.38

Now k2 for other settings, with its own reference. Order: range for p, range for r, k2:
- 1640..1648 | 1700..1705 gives -3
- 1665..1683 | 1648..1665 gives 14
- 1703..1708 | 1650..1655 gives 1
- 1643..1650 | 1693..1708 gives 1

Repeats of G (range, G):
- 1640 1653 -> 3.40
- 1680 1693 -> 2.44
